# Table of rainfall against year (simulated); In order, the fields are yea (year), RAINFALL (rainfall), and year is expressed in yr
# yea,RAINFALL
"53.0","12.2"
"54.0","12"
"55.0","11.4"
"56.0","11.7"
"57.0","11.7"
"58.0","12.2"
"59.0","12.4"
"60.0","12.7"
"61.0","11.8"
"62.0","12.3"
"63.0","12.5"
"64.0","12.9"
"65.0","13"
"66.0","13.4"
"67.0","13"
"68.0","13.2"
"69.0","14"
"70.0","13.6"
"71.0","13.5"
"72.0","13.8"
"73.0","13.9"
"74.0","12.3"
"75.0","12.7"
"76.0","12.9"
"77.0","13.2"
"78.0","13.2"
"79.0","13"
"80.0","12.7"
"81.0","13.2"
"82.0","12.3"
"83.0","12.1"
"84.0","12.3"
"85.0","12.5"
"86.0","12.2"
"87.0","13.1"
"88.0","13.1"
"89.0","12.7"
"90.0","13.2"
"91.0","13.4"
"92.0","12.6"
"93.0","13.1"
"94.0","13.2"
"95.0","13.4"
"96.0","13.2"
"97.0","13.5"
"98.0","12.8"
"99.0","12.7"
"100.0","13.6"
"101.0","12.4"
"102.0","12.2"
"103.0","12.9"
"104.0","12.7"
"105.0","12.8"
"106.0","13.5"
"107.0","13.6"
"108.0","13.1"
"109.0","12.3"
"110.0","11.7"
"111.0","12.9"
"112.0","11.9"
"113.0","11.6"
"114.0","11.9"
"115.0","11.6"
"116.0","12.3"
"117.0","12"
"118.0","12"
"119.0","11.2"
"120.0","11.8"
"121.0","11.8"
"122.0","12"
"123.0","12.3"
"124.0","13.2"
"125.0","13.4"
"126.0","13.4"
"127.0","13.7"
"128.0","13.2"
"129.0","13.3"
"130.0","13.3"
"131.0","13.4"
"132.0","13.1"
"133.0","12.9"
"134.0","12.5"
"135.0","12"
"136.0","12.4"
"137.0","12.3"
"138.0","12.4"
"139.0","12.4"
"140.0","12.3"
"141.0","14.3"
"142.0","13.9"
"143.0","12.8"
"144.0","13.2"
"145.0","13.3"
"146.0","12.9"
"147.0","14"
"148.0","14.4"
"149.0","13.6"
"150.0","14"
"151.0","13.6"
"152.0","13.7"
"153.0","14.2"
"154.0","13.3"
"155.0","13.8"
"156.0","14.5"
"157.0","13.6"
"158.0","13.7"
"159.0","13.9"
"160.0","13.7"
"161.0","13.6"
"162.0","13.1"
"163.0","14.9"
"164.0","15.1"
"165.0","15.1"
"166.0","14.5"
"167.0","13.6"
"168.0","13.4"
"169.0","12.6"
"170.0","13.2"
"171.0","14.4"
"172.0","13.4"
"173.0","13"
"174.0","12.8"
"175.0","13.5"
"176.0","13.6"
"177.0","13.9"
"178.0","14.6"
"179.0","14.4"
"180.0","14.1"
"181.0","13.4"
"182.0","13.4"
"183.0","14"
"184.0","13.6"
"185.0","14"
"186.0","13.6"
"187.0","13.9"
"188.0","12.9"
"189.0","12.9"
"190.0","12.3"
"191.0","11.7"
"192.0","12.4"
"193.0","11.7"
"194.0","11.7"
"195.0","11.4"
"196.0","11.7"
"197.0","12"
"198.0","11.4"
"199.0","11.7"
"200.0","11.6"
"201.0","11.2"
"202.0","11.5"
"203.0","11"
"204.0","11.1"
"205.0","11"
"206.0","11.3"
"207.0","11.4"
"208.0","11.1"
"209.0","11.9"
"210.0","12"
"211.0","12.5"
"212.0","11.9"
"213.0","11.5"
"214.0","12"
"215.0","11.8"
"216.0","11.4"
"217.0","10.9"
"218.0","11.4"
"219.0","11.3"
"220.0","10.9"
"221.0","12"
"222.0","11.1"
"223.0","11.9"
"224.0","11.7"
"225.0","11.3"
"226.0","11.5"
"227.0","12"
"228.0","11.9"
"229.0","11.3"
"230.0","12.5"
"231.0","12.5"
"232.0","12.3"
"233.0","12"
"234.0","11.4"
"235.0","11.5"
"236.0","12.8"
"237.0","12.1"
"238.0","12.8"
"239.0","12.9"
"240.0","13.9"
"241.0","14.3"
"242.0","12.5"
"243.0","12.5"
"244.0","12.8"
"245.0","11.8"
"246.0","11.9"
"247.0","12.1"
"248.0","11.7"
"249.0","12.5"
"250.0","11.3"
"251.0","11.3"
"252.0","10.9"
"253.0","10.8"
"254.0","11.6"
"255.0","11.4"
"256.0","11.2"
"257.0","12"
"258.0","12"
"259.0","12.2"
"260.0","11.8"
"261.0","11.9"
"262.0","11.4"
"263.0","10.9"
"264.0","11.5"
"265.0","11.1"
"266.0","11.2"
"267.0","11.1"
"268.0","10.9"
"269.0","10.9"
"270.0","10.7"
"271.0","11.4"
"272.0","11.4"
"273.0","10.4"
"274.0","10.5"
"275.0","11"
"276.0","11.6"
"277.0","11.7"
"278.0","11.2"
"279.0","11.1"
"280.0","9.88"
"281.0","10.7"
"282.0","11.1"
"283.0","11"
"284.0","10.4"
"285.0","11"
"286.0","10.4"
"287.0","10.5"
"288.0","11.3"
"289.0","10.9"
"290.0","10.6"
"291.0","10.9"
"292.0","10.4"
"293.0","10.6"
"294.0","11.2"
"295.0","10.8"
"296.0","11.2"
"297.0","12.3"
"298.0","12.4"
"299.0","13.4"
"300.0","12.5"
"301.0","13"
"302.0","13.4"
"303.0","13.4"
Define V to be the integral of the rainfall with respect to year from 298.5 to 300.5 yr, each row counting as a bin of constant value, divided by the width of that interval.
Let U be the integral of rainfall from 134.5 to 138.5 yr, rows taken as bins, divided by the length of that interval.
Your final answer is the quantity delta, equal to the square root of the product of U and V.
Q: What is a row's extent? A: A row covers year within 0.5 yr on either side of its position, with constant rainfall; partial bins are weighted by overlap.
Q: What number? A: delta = 12.6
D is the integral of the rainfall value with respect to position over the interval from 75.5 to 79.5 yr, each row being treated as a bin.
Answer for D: 52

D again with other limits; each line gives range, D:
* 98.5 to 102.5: 51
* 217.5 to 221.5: 46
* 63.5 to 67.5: 52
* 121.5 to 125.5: 51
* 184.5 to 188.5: 54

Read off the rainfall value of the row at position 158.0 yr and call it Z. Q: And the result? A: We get 13.7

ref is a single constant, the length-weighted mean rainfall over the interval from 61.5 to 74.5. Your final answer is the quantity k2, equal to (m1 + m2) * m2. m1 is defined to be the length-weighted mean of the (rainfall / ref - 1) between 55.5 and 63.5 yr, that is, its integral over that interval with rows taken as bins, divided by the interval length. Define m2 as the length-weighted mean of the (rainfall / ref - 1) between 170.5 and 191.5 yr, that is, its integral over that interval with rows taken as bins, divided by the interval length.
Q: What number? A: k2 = -0.001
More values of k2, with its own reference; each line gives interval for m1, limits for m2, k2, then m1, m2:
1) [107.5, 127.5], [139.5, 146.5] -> 0.000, -0.07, 0.00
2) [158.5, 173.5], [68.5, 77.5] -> 0.001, 0.05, 0.01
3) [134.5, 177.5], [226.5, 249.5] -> 0.002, 0.03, -0.06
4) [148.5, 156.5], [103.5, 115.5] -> 0.000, 0.05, -0.05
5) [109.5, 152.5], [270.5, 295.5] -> 0.036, -0.03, -0.17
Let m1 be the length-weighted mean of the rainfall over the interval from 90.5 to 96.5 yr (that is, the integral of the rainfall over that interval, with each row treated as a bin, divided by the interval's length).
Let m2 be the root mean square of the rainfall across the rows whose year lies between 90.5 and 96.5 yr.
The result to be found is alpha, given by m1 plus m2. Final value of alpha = 26.3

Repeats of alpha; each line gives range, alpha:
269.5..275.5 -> 21.8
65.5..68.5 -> 26.4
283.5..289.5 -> 21.5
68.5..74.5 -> 27.0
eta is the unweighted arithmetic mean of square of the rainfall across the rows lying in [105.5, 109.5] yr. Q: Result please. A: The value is 173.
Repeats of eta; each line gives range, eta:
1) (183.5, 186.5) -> 189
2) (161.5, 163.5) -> 197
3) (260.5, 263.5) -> 130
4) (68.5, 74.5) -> 183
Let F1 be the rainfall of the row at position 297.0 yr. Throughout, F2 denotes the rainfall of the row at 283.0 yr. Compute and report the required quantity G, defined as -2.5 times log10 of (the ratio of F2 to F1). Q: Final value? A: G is 0.12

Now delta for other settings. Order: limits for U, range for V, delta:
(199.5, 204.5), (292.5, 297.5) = 11.2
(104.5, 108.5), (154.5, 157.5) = 13.6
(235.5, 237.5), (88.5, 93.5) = 12.7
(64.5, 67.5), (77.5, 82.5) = 13.0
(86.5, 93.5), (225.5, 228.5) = 12.4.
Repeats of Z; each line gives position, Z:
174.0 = 12.8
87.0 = 13.1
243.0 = 12.5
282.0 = 11.1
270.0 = 10.7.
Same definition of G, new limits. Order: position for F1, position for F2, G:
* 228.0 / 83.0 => -0.02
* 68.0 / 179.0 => -0.09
